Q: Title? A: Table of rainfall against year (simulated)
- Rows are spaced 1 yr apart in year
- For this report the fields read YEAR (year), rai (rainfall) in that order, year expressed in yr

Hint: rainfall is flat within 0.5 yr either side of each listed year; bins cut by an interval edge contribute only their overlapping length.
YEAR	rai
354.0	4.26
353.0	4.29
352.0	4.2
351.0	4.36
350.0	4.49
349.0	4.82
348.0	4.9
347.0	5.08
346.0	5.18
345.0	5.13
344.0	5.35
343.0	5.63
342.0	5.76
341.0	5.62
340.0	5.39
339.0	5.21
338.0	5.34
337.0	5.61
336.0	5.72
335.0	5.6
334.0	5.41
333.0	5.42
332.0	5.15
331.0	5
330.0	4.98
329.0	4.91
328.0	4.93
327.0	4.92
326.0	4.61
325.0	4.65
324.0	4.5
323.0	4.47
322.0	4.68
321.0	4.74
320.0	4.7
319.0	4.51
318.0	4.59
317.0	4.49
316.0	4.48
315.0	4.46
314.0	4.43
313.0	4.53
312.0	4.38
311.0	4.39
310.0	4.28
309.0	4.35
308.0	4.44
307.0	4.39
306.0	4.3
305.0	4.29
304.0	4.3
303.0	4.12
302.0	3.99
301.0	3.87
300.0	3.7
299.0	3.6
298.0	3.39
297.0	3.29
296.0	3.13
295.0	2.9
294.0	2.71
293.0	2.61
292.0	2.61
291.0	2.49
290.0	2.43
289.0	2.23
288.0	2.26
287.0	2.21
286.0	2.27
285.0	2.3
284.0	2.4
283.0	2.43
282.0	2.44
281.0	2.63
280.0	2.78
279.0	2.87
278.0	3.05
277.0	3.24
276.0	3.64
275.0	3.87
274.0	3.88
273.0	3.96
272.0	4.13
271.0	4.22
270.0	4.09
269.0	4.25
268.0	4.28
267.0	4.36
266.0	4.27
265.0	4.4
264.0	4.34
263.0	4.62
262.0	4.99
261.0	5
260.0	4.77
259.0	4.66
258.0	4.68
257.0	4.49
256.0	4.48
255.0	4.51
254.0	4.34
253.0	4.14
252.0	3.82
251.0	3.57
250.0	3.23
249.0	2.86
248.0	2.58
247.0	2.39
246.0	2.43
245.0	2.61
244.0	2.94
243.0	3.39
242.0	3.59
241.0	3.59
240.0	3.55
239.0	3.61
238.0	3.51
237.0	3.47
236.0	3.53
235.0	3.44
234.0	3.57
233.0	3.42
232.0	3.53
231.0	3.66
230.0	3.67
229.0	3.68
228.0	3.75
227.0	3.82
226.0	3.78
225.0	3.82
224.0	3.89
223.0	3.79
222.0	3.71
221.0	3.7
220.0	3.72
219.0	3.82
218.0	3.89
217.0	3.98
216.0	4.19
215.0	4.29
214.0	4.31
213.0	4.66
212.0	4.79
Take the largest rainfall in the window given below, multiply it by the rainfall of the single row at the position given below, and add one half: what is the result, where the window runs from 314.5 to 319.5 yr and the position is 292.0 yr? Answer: 12.5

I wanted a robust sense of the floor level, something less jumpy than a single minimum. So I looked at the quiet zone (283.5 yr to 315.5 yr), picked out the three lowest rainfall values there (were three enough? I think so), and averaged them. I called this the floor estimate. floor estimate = 2.2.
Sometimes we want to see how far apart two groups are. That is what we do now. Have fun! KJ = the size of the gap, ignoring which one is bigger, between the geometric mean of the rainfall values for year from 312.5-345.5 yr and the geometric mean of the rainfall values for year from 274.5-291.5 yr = 2.3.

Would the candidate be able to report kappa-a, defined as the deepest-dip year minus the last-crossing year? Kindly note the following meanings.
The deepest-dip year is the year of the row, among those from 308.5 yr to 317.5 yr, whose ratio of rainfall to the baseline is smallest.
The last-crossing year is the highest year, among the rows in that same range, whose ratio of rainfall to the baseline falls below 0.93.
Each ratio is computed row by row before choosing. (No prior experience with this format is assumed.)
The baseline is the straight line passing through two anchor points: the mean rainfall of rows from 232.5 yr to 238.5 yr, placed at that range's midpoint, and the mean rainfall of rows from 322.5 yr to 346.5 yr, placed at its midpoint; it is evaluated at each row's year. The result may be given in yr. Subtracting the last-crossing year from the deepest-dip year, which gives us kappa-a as -7 yr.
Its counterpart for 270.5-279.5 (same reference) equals 0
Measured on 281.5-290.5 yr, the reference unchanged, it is -3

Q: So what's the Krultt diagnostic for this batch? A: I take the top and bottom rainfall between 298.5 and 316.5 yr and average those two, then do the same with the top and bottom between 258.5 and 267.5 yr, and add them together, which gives 8.7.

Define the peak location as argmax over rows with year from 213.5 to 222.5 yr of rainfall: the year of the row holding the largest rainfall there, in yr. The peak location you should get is 214.0 yr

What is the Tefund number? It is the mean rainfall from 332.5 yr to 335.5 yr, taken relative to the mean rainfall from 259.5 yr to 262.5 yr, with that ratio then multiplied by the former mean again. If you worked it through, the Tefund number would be 6.1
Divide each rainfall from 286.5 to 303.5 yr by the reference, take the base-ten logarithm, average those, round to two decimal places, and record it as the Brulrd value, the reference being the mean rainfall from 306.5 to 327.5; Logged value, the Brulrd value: -0.18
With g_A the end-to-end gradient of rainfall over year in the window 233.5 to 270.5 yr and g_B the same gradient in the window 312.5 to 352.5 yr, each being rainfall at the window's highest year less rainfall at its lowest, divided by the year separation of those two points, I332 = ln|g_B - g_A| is -3.8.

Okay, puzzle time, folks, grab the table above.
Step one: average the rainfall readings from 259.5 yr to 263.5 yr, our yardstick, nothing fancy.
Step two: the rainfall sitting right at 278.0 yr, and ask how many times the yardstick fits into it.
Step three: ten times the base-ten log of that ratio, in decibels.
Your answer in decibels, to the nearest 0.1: -2.0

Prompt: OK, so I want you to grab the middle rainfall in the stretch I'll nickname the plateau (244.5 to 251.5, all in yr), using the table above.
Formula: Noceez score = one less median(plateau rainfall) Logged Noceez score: -1.6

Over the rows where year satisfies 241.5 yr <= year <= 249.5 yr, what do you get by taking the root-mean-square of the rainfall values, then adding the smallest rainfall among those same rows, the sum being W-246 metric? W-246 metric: 5.3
